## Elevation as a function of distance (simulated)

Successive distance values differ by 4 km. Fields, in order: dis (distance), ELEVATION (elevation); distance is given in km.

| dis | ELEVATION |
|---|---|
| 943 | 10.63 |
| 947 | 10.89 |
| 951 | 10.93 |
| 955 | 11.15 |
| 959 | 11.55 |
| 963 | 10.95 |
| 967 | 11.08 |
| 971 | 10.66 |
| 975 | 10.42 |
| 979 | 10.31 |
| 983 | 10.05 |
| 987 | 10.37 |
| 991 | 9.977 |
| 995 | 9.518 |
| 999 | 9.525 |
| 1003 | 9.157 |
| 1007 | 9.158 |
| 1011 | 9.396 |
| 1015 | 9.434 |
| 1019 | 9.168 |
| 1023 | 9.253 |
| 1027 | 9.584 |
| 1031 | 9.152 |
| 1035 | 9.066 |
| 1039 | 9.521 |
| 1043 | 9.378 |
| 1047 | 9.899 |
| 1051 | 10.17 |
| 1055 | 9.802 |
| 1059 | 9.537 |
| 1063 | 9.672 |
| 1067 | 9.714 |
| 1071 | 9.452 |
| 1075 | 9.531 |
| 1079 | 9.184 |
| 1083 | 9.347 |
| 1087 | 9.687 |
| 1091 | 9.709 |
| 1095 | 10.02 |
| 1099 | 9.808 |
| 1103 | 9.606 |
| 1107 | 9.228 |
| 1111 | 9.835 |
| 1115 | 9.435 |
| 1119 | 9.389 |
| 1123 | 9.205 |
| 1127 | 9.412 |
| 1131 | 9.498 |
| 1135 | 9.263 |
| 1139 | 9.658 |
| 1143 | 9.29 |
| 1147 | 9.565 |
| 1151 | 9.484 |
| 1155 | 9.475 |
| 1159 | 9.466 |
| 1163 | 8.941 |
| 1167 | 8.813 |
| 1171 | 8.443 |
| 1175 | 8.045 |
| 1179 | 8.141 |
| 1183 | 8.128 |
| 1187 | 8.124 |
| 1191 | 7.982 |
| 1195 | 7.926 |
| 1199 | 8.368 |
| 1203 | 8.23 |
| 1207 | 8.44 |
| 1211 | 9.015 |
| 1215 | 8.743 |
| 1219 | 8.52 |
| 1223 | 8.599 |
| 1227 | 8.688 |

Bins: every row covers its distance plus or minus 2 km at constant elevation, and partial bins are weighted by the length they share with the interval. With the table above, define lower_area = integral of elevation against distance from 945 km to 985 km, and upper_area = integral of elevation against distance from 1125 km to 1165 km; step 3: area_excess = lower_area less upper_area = 56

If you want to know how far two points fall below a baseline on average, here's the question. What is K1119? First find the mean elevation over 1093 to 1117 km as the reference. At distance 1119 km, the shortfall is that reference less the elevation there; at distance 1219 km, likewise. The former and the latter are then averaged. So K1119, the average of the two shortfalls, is 0.70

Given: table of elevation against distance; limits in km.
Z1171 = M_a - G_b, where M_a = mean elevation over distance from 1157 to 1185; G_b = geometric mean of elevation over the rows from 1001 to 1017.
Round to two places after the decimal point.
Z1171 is -0.72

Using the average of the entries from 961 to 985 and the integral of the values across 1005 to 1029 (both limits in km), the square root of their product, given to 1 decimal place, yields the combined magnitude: 48.7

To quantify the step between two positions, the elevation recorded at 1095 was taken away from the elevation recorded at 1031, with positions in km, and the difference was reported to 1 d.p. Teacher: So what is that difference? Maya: -0.9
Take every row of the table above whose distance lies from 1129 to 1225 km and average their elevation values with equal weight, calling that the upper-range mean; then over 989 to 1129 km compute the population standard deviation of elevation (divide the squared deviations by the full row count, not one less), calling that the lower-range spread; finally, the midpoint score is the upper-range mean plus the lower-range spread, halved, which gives 4.5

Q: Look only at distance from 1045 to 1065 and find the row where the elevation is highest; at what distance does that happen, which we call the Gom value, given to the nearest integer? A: 1051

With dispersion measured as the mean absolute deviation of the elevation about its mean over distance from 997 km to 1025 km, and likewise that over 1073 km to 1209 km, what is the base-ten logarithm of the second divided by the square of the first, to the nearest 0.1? 1.5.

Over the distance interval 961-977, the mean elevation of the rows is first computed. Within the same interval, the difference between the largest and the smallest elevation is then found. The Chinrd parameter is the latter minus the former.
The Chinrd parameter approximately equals -10.1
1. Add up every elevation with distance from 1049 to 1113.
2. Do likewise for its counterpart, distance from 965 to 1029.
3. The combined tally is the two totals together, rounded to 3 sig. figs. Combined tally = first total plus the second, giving 311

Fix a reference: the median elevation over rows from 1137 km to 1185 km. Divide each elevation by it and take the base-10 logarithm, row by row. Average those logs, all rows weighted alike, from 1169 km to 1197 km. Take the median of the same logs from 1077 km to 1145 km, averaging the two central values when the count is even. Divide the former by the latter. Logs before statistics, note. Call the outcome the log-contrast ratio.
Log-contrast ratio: -3.4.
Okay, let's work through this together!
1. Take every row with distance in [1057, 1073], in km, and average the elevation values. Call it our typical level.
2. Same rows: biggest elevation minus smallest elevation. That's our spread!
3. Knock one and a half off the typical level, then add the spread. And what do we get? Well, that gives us 8.4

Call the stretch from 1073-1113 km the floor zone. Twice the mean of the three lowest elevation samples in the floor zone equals 18.5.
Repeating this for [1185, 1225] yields 16.0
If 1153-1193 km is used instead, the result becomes 16.1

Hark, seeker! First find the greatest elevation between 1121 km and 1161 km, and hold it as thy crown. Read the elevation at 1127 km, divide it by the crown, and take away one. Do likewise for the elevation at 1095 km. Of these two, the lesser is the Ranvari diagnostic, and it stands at -0.025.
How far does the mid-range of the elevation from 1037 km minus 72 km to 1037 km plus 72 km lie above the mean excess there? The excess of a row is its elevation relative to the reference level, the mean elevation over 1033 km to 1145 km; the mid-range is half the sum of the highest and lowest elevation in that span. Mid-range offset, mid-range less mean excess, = 9.9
